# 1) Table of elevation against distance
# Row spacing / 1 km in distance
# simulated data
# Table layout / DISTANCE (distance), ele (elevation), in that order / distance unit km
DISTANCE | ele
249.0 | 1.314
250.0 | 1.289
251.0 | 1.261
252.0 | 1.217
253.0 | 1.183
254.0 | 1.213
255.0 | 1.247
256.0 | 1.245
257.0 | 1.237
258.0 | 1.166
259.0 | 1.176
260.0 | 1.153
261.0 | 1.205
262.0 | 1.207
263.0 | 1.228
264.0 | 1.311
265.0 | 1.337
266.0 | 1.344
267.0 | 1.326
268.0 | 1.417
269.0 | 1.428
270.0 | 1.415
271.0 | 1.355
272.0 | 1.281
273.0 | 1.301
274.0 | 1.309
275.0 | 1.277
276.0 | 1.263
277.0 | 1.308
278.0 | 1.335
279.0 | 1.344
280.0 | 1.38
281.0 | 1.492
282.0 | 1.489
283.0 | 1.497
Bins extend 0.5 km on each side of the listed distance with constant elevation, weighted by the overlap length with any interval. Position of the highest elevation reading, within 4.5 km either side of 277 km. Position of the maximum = 281.0 km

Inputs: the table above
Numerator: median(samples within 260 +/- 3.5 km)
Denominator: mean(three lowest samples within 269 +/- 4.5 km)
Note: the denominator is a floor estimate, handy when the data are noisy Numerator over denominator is 0.93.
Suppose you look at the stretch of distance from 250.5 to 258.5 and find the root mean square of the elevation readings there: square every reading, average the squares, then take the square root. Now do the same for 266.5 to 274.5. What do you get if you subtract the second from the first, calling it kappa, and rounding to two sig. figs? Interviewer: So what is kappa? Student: -0.13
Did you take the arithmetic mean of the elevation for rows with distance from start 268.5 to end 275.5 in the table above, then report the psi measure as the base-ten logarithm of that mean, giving 0.13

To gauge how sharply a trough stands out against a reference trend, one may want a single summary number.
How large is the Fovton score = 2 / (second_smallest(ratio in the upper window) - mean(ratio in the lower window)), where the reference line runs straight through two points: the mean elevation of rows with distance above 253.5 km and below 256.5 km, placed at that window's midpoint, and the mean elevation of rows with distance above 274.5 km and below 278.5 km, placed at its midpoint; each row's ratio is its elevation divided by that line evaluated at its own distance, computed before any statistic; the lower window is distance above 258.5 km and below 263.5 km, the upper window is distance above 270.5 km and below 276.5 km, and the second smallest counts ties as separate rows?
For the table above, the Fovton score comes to 57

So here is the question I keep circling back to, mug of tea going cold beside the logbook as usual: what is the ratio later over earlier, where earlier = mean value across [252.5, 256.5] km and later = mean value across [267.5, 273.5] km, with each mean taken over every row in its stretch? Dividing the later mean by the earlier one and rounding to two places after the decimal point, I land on 1.12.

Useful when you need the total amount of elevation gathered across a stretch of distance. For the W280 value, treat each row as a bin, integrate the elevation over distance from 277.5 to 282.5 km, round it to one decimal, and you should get 7.0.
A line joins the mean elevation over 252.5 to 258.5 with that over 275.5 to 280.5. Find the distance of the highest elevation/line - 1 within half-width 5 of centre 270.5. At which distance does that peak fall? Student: 269.0 km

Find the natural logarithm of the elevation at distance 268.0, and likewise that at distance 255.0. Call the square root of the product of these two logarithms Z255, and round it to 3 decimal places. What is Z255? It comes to 0.277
